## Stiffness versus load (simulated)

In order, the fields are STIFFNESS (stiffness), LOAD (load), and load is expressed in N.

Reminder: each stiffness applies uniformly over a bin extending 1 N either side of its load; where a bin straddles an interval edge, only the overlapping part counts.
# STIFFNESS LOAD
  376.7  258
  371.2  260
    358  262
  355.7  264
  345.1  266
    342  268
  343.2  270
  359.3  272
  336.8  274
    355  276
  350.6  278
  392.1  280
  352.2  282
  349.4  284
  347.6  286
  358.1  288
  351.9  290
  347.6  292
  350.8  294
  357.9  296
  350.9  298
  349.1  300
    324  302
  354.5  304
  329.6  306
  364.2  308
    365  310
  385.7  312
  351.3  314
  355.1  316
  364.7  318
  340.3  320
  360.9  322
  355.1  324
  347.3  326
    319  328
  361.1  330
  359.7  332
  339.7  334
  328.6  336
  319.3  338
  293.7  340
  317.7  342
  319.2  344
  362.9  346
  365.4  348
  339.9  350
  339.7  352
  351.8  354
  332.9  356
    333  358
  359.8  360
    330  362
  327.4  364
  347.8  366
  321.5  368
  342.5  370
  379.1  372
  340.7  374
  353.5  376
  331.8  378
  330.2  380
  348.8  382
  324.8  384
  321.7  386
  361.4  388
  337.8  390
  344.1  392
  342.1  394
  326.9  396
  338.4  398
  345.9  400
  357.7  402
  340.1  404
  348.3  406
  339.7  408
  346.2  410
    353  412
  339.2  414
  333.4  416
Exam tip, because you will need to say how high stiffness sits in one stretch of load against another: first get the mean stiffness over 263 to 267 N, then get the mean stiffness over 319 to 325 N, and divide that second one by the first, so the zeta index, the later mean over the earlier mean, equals 1.00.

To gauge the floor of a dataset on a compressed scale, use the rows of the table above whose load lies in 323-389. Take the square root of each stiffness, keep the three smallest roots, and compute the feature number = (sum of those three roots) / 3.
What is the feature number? 17.61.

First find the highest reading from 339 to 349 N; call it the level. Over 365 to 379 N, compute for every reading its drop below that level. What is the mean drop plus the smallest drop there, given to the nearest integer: 6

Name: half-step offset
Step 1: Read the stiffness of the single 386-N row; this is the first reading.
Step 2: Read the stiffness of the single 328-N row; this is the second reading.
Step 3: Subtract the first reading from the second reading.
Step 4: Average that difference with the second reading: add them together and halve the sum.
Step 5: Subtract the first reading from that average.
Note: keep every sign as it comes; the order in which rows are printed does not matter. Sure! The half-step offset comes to -164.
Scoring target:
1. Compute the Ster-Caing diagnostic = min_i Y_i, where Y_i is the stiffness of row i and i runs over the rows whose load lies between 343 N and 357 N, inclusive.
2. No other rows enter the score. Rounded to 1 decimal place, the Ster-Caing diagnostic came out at 319.2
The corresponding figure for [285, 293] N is 347.6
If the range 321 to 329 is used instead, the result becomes 319.0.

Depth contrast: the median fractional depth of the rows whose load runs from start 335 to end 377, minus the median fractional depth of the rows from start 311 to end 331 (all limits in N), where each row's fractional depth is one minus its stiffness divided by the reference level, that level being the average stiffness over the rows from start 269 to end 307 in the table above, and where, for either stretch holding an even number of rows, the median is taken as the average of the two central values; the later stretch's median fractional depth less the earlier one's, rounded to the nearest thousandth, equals 0.044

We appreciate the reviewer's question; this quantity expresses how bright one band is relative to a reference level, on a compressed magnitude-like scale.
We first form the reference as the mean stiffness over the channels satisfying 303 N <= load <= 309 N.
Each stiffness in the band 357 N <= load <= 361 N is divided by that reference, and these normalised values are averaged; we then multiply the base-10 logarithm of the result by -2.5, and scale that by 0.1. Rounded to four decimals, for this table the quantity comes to 0.0009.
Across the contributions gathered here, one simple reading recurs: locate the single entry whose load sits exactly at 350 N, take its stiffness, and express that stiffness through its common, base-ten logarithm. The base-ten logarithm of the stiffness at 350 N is 2.53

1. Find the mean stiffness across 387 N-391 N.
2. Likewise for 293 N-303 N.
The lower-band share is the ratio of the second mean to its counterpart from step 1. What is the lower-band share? 0.99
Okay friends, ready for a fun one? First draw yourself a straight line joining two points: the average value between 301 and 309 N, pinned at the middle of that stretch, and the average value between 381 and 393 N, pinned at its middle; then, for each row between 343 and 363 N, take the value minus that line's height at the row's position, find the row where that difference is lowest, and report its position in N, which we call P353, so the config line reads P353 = 344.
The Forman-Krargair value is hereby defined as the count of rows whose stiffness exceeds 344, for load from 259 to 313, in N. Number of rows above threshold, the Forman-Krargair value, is 22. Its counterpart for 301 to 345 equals 12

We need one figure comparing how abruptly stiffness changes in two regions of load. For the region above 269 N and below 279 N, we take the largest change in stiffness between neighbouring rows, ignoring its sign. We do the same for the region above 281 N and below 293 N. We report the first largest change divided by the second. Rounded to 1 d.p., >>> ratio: 2.1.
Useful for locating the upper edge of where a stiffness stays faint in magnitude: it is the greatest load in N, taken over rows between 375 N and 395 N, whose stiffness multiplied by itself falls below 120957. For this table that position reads 394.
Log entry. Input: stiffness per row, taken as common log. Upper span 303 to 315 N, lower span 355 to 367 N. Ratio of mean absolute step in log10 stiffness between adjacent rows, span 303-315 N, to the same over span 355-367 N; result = 1.39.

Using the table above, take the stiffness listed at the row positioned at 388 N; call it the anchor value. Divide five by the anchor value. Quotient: 0.0138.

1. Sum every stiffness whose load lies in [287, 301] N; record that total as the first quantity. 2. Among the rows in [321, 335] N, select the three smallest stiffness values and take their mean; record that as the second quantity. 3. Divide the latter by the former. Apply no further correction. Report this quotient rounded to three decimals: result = 0.136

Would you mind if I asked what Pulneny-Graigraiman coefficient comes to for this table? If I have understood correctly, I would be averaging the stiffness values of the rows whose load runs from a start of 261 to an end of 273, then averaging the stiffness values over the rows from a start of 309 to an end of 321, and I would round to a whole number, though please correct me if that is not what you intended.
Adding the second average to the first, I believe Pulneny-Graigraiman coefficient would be 711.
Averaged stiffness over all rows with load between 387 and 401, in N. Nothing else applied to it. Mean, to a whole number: 342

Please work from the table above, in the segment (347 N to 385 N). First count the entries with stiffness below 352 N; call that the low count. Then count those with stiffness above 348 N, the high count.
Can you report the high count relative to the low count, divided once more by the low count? 0.03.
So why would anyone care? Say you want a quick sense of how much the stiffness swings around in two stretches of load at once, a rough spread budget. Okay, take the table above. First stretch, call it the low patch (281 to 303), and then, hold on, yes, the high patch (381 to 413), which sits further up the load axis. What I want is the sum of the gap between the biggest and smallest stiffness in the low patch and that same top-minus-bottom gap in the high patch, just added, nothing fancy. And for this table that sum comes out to 74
